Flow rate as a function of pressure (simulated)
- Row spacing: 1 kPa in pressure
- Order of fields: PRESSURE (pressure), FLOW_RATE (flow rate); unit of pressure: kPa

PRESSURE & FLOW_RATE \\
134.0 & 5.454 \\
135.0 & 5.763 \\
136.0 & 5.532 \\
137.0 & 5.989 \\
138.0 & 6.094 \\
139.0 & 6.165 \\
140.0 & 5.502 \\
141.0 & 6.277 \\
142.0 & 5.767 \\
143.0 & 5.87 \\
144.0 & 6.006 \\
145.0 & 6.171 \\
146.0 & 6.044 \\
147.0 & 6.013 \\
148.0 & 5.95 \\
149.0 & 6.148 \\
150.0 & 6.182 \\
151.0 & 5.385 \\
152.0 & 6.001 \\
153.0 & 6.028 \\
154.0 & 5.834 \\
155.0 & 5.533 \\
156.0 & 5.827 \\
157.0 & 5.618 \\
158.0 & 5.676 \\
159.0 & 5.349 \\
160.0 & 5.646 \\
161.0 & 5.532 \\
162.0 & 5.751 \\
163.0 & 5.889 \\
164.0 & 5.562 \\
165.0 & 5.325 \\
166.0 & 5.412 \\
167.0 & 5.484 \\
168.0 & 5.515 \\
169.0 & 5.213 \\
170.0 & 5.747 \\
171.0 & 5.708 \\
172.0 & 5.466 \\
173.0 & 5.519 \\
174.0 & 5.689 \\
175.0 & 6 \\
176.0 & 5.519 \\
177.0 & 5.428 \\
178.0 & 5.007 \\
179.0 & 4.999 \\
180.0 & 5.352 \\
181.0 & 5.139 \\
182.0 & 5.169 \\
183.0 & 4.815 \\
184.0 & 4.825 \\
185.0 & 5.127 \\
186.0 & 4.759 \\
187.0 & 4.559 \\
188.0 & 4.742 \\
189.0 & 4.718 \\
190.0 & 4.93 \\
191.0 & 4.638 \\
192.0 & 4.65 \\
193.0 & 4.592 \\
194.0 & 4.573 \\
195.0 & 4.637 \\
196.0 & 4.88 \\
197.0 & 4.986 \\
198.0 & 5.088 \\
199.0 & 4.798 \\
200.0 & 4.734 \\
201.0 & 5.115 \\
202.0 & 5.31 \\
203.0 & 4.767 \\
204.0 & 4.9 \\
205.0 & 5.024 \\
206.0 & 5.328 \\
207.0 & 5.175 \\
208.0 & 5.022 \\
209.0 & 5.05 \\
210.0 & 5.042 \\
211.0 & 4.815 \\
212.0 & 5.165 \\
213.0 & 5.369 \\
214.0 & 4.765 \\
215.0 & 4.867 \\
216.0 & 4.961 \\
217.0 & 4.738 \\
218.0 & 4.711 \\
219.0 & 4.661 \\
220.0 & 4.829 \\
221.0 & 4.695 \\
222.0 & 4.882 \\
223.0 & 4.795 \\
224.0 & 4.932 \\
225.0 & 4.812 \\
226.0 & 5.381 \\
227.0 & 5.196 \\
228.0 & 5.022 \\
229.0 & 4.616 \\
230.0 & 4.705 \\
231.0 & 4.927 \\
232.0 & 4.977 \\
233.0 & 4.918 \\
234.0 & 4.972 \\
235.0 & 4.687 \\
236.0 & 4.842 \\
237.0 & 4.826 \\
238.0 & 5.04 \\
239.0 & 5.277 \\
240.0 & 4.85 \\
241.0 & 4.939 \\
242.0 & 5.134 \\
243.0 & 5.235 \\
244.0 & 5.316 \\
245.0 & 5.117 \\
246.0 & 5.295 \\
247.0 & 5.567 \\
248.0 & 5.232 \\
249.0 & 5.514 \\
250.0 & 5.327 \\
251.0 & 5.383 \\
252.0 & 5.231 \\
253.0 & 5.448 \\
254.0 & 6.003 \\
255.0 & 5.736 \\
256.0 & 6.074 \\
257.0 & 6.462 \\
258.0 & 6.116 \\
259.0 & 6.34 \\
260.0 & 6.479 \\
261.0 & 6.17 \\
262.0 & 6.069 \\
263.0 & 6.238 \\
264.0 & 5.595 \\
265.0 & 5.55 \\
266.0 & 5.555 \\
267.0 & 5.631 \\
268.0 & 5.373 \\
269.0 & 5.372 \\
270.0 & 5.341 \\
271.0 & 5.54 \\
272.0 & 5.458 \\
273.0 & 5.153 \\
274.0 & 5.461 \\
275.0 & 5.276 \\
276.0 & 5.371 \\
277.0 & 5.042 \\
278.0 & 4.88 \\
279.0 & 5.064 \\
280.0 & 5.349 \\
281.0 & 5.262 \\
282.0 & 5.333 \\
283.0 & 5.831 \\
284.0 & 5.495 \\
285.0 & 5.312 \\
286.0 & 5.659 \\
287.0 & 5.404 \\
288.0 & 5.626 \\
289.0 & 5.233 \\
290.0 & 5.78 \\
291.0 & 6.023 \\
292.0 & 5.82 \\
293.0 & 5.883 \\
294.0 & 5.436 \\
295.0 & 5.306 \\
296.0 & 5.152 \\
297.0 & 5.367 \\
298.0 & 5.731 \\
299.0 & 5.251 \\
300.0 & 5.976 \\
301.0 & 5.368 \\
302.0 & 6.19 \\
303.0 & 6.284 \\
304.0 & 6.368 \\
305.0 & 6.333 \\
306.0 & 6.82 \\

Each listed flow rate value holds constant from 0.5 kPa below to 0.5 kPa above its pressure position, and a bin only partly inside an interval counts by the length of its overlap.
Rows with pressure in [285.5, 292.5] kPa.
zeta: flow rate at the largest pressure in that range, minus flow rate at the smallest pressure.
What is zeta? 0.16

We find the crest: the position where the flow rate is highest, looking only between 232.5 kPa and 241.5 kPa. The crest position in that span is 239.0 kPa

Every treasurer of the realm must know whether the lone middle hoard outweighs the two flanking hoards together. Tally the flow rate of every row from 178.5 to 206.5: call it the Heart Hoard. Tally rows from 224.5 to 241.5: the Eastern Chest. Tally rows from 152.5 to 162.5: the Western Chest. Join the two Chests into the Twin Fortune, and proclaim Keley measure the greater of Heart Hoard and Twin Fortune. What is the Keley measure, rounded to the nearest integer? 141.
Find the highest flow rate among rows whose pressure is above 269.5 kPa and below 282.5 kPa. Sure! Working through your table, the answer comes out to 5.54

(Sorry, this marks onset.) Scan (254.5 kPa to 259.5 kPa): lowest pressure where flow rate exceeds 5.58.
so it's 255.0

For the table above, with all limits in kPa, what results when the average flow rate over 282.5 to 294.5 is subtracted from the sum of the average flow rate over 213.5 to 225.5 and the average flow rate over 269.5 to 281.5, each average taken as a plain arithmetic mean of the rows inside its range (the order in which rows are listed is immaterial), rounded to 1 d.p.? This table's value 4.4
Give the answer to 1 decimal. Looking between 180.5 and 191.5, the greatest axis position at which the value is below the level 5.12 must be 191.0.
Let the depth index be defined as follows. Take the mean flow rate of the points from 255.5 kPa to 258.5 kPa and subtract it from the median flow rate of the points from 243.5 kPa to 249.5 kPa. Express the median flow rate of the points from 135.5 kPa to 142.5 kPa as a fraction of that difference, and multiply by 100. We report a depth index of -657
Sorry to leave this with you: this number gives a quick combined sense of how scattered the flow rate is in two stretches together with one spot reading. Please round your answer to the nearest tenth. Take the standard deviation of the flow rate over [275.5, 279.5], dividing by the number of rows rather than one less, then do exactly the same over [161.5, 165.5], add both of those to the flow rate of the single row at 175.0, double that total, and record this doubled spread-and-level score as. 12.8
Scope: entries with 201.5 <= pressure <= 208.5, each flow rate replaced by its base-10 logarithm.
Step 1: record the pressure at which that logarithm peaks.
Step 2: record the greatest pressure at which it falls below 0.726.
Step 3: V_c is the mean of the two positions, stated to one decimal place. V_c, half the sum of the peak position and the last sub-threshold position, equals 207.0 kPa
